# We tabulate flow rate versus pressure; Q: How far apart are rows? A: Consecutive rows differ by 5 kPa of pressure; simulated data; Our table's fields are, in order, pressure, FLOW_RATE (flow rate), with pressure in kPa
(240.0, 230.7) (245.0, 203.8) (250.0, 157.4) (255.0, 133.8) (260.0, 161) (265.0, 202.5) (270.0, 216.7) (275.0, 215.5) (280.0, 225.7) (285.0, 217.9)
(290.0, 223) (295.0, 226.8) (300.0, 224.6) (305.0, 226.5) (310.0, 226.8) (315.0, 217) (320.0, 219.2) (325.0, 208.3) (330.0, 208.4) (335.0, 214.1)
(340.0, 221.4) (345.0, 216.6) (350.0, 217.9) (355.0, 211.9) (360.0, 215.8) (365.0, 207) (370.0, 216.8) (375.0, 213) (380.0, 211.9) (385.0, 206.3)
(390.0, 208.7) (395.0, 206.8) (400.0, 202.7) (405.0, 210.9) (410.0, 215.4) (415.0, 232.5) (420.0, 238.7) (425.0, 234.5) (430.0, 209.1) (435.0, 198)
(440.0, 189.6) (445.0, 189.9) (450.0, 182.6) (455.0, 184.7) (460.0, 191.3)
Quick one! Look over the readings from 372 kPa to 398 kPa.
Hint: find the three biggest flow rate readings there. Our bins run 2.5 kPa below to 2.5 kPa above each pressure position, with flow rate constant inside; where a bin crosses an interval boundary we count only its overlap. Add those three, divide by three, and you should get 211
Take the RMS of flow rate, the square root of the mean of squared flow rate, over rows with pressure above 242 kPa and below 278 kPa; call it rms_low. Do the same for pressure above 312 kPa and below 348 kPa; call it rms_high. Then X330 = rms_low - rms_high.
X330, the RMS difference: -28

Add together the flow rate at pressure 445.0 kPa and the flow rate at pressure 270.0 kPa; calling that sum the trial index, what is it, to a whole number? 407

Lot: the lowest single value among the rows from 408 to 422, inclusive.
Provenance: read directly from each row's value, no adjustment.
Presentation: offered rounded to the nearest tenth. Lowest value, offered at 215.4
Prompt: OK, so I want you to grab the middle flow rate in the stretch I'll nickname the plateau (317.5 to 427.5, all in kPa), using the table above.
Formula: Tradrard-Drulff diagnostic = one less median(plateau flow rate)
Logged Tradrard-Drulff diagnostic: -213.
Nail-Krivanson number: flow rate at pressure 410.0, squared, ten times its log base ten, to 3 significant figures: 46.7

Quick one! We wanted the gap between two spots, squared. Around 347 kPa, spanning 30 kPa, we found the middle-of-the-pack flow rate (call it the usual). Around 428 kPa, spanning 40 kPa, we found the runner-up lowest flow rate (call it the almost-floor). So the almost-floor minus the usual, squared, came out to 692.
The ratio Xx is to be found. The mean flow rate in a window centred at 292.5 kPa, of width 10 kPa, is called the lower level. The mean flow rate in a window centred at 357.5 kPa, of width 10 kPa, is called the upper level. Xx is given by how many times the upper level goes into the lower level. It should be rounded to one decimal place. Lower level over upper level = 1.1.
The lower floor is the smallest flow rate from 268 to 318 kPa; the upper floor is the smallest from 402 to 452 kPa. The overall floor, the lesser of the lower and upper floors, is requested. 183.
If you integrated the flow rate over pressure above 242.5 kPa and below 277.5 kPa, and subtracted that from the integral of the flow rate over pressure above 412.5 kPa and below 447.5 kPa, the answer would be 1008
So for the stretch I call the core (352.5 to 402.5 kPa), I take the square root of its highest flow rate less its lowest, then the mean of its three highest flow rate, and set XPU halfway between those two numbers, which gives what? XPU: 109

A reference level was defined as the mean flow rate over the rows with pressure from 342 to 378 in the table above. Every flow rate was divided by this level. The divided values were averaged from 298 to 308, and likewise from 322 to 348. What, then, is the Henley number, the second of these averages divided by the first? 0.95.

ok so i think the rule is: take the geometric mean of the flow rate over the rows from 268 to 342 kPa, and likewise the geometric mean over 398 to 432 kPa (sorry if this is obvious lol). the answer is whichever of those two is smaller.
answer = 219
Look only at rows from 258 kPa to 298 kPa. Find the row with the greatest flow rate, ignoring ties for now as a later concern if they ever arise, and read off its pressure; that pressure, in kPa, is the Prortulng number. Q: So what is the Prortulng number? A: 295.0 kPa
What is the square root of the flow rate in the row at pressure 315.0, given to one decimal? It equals 14.7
